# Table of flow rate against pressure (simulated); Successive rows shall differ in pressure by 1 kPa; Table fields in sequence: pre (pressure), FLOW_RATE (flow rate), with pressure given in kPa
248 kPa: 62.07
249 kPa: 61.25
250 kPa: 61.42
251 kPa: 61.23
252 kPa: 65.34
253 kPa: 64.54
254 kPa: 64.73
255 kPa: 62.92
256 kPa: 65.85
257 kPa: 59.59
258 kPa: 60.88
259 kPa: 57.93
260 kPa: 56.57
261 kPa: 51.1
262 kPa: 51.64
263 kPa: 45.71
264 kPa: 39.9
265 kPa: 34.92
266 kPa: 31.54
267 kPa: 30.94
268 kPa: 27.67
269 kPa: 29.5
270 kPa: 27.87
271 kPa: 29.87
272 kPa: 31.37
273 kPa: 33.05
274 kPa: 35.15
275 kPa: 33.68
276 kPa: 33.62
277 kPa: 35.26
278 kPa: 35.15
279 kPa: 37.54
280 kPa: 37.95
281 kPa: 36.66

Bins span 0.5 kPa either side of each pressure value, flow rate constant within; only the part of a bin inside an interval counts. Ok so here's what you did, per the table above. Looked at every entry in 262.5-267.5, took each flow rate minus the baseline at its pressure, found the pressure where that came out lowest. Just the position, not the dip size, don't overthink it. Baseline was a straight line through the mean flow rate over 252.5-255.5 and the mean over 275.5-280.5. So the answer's 266 kPa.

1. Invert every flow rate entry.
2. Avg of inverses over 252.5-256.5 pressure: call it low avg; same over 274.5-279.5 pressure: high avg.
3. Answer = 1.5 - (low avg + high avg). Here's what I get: 1.46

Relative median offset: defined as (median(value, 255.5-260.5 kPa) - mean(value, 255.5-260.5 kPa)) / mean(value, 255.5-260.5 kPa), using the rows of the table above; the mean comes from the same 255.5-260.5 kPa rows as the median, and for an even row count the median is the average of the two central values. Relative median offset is -0.010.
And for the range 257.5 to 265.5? 0.031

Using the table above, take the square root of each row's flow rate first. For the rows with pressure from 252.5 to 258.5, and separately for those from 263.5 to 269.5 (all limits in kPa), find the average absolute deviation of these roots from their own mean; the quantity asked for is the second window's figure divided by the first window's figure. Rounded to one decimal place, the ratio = 2.3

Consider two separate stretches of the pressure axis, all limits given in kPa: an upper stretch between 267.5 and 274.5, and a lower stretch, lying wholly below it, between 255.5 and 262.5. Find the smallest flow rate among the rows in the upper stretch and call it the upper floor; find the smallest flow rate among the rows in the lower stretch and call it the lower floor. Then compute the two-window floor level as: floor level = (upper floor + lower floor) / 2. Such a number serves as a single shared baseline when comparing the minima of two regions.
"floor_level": 39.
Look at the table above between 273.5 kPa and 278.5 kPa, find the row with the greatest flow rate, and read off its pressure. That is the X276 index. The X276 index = 277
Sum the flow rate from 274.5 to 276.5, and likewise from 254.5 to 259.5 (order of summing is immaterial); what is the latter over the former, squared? 21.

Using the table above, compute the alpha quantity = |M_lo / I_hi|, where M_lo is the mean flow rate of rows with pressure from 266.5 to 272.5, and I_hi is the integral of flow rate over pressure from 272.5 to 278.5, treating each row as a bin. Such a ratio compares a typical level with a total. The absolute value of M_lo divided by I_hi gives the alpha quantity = 0.14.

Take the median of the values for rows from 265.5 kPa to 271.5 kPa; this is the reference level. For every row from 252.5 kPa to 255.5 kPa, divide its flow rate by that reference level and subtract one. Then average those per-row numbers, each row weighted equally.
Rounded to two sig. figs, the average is 1.2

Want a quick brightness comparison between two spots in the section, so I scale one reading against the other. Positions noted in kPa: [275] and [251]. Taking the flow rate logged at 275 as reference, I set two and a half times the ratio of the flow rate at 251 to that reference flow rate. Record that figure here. 4.5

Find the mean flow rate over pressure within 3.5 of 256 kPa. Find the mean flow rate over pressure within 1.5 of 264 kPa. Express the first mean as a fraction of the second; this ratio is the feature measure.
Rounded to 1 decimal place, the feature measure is 1.6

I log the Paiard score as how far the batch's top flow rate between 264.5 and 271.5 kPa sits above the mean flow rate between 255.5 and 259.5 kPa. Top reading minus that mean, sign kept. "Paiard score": -26.1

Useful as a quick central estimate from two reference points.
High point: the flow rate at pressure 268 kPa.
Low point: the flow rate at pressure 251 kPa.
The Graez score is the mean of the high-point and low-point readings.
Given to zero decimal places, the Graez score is 44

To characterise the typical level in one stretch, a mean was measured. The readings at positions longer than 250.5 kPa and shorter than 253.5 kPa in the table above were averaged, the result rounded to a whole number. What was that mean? 64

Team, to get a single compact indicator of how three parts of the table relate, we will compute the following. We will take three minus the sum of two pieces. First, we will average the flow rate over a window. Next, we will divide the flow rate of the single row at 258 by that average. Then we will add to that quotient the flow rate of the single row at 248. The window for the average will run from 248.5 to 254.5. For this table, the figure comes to -60.0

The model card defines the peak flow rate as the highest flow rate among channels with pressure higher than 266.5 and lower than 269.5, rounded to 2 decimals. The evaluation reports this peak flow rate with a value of 30.94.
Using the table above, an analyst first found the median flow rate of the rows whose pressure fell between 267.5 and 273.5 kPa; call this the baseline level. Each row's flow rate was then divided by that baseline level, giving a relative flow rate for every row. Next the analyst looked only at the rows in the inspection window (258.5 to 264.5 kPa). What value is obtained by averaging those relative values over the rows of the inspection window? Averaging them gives 1.7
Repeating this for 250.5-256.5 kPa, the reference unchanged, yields 2.2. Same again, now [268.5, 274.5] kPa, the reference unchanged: 1.0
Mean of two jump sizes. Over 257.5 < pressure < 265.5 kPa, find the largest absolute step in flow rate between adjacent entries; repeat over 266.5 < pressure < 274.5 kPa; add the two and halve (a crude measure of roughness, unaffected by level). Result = 4.60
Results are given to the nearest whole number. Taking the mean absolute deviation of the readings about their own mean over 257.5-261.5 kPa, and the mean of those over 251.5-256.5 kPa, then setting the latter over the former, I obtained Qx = 23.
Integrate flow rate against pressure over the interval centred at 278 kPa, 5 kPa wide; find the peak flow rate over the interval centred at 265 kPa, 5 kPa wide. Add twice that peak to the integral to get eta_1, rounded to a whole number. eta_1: 271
